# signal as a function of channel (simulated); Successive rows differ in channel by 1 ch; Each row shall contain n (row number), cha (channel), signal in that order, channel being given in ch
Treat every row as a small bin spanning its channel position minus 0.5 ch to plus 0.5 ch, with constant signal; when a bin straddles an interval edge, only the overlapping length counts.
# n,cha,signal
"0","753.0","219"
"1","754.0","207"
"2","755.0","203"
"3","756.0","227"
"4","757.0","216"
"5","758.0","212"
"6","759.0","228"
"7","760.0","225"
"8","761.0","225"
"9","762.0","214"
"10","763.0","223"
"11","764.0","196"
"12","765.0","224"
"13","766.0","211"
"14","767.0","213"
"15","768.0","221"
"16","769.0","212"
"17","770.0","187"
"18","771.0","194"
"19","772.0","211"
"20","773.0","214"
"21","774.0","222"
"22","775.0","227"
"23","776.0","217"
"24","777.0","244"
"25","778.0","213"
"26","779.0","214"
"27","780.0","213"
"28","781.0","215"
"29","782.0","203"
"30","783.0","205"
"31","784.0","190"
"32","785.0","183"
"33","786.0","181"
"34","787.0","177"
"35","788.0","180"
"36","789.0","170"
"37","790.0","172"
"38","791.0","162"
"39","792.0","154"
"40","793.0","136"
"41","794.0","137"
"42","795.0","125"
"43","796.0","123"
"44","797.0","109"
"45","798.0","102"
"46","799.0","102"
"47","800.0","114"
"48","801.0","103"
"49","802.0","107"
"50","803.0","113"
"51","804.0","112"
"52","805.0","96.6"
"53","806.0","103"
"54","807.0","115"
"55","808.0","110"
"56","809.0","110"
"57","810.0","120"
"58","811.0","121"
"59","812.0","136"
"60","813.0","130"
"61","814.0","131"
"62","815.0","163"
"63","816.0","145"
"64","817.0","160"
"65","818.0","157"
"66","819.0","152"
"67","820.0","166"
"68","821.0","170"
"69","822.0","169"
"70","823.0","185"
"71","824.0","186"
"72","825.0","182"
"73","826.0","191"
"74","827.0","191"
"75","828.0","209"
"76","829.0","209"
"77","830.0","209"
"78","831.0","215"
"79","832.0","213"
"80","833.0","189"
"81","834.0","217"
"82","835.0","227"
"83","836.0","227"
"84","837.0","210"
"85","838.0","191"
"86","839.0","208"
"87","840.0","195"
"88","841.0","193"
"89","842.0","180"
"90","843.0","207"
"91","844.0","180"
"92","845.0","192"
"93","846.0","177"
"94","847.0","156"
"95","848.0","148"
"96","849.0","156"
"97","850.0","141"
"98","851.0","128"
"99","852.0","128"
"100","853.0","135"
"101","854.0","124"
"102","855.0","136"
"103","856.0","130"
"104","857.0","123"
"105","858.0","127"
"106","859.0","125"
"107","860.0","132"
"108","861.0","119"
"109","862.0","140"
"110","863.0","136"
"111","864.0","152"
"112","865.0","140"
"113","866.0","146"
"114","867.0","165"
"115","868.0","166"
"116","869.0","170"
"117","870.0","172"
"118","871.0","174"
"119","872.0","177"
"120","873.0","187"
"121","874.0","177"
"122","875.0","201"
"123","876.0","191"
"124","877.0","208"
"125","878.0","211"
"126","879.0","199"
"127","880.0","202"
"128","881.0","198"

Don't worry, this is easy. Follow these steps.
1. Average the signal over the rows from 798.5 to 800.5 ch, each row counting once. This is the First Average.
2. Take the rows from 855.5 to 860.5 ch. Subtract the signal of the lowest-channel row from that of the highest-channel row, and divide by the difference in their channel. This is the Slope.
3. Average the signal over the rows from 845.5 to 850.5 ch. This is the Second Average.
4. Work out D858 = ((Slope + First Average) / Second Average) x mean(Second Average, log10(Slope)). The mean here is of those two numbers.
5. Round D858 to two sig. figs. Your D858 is 54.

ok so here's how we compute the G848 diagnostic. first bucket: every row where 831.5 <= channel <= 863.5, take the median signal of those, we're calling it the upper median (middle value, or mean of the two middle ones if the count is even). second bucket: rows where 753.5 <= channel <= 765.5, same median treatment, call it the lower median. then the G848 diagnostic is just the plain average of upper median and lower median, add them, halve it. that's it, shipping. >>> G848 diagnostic 188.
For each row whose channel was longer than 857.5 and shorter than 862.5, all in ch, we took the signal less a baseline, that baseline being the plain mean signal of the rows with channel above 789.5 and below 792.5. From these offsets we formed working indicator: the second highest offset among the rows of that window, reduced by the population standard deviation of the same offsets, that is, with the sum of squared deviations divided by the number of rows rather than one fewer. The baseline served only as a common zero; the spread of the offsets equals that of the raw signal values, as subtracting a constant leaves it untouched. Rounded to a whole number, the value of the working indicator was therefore -38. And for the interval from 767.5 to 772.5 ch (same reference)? 37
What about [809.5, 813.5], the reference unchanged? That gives -39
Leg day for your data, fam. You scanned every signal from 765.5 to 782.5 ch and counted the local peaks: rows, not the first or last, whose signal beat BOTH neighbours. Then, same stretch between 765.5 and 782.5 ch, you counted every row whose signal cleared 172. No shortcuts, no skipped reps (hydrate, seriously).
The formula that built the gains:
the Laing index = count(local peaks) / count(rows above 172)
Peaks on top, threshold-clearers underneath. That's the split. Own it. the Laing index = 0.29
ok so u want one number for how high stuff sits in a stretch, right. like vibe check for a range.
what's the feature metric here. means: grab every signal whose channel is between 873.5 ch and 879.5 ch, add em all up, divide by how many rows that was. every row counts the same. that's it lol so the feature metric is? 198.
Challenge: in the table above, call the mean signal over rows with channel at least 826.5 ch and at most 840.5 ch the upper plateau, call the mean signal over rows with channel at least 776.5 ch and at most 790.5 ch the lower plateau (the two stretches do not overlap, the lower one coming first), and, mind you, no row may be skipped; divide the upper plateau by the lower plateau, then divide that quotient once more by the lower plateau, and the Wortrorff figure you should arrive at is 0.0053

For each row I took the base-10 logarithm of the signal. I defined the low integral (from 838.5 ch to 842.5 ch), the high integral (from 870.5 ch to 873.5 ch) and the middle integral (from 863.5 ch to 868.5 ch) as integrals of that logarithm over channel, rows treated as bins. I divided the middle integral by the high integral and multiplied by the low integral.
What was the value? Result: 15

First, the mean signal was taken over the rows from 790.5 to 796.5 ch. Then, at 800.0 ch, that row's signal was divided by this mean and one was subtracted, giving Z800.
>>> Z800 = -0.18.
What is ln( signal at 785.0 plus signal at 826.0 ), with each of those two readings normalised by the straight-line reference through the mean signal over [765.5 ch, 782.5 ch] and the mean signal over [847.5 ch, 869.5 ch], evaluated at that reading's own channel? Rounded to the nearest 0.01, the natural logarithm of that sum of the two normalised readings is 0.71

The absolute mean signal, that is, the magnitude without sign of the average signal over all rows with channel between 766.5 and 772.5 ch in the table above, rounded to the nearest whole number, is 206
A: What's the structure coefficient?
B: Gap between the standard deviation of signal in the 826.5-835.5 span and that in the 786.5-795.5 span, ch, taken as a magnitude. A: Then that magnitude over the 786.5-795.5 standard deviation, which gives 0.40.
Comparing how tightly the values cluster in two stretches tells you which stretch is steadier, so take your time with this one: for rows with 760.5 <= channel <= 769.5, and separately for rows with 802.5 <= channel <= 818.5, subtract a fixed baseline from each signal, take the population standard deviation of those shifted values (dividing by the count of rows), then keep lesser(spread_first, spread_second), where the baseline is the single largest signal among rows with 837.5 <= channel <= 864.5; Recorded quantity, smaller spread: 9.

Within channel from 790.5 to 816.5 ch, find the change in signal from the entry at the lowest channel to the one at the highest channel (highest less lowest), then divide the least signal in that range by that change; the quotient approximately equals -5.7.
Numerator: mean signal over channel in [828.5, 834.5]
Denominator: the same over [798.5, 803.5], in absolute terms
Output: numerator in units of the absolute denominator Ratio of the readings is 1.9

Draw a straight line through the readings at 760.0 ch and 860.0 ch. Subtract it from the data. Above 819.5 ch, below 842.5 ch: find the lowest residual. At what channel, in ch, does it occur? 820.0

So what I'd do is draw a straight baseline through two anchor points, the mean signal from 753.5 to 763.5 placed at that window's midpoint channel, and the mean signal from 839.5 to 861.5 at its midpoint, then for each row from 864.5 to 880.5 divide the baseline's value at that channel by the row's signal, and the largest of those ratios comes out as 1.0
